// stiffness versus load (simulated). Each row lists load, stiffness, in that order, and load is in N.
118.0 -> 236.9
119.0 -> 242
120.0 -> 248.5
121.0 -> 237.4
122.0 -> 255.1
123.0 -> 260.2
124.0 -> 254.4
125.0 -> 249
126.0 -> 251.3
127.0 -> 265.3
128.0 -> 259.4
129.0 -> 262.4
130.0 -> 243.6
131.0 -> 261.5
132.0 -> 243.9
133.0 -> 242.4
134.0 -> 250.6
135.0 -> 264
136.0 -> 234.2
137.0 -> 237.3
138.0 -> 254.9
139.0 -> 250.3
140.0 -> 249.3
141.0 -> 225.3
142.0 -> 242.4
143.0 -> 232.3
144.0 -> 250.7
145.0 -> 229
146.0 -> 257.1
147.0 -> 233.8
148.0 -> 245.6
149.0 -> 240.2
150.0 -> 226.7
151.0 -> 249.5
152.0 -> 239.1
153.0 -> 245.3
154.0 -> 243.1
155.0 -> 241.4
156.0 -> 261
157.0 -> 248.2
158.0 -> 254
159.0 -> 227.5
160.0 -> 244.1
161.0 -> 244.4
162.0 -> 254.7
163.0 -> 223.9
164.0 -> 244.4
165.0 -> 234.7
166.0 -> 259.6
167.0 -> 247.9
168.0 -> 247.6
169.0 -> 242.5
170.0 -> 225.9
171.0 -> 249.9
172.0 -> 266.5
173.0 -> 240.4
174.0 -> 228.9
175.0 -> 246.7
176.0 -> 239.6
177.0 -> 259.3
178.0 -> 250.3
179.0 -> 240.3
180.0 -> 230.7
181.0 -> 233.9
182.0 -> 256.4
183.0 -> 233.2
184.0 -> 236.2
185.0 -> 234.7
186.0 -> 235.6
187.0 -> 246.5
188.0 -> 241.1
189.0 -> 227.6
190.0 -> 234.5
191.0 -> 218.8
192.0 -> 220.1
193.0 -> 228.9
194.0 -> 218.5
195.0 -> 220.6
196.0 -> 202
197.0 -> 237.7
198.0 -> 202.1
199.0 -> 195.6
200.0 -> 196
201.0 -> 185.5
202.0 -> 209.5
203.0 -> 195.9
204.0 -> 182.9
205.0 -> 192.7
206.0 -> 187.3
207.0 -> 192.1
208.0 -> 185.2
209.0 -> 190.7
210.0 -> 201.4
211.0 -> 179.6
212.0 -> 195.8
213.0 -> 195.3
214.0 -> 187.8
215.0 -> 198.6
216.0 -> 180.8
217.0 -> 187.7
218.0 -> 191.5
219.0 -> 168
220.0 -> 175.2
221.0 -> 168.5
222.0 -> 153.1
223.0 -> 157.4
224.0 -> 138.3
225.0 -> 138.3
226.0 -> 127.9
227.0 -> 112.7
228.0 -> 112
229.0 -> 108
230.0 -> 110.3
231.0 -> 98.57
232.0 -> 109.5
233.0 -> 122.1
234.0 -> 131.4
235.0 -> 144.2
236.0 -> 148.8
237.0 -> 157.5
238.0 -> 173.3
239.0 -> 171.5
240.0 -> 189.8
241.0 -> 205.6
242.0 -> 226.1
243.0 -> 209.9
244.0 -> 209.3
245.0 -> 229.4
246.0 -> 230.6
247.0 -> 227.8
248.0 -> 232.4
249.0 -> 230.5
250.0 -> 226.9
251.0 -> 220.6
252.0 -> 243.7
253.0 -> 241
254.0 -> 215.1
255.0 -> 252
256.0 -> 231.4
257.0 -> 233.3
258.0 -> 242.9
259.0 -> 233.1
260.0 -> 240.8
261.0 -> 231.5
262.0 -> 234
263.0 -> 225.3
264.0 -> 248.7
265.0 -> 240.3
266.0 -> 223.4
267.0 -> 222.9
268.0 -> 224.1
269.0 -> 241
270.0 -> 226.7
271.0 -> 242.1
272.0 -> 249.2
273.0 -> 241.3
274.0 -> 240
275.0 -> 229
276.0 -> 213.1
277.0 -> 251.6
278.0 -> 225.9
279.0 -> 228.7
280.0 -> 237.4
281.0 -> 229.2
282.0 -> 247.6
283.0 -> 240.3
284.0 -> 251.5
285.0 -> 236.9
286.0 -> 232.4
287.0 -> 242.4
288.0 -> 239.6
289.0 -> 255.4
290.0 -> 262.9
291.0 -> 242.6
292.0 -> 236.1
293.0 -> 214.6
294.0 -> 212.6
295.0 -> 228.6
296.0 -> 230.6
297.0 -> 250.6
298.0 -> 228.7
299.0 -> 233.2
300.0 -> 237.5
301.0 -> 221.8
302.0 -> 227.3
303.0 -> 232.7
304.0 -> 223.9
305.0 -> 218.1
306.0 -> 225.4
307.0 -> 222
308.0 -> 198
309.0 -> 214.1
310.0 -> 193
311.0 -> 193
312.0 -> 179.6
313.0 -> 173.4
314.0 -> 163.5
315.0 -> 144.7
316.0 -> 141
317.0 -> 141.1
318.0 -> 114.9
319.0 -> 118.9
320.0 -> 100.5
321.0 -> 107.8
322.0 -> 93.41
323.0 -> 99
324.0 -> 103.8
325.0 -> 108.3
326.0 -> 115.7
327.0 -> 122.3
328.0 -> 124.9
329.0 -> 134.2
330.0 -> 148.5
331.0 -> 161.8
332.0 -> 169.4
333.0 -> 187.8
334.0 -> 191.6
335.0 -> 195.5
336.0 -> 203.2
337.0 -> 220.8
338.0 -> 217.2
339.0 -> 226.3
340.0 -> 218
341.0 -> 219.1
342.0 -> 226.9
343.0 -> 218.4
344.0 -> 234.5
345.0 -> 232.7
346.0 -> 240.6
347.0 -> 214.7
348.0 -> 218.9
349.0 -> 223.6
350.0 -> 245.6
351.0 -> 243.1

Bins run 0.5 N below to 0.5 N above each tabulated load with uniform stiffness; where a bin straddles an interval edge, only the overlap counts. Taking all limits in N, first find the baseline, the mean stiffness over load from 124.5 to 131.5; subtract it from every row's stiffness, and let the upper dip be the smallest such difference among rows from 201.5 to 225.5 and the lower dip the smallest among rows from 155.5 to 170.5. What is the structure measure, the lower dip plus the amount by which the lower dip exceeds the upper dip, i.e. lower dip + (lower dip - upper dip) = 53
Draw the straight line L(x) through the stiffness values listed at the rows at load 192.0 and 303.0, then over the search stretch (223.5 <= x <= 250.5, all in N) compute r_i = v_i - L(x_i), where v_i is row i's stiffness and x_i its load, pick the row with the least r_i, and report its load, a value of 231.0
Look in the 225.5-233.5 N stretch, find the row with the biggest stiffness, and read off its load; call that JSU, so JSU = 226.0 N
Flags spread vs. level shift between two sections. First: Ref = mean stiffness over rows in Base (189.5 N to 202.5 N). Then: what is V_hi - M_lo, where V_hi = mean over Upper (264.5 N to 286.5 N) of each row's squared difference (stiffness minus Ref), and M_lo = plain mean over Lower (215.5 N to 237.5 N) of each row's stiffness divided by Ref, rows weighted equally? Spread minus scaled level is 593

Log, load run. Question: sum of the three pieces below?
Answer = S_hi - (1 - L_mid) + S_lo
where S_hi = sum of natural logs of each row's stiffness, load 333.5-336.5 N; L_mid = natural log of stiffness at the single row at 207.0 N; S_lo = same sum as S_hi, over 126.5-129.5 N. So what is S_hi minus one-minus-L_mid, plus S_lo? 36.8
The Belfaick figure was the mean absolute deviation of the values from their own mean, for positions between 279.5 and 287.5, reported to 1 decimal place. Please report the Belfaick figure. 5.7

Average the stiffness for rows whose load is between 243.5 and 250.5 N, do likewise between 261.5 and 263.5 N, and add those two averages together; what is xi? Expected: 456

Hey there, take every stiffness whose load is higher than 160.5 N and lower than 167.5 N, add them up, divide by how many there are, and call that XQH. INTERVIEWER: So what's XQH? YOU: 244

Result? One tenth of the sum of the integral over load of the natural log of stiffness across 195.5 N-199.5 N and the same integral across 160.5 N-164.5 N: 4.33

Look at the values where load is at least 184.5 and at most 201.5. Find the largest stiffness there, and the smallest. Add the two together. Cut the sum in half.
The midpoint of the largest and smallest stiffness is 216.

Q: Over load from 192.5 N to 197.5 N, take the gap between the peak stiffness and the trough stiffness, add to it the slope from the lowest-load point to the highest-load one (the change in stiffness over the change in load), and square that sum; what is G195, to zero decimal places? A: 1436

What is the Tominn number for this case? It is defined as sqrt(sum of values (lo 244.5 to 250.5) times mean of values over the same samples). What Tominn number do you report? 562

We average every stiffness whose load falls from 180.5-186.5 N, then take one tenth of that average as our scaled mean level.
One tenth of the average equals 23.8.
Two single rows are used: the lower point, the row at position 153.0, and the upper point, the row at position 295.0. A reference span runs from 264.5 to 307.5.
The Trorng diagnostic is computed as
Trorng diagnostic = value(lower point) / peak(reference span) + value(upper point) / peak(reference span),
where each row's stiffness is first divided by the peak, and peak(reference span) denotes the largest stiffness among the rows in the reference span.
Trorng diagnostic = 1.80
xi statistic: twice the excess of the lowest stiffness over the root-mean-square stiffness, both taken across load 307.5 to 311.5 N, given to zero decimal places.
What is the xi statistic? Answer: -13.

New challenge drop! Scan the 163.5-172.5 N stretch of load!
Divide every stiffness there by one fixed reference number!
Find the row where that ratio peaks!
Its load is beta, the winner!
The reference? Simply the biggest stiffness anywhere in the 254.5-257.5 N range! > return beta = 172.0 N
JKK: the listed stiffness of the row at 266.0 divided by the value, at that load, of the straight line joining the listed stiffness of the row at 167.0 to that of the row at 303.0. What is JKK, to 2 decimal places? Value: 0.94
